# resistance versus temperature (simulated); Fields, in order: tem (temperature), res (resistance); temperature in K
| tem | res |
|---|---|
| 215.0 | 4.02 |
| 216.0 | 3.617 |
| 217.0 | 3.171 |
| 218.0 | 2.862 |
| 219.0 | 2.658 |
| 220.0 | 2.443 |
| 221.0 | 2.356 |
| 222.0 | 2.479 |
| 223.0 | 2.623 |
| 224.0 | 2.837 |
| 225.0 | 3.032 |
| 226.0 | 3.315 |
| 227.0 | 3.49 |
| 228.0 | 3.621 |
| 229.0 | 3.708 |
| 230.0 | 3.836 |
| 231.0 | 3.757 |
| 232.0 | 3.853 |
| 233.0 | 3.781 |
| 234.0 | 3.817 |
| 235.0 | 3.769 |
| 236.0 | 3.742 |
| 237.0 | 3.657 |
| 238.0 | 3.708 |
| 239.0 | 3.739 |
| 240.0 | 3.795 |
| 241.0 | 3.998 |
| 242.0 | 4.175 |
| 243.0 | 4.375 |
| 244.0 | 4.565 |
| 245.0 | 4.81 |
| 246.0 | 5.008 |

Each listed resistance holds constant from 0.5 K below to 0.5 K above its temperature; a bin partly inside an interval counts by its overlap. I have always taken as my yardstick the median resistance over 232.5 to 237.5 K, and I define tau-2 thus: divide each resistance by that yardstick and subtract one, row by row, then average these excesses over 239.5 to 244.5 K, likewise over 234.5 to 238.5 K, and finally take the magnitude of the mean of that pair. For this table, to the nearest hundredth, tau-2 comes 0.05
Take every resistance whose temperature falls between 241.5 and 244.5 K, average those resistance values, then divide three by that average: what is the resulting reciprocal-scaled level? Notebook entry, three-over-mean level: 0.69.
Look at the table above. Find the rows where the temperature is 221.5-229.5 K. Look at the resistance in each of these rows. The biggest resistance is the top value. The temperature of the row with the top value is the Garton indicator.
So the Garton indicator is 229.0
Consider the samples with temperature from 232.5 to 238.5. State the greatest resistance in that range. 3.817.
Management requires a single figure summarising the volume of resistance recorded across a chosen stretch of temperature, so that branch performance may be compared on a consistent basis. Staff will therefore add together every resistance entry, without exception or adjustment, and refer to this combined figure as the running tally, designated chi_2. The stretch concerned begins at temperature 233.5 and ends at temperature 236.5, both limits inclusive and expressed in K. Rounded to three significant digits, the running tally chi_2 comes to 11.3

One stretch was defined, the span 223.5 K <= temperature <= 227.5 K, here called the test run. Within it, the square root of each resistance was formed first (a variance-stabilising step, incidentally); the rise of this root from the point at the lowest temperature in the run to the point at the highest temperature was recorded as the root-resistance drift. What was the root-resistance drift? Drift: 0.18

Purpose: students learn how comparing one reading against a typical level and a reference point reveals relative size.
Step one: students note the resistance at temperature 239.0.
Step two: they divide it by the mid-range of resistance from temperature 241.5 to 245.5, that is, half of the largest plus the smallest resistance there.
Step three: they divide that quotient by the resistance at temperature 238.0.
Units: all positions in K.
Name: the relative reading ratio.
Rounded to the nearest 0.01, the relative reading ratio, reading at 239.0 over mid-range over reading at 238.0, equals 0.22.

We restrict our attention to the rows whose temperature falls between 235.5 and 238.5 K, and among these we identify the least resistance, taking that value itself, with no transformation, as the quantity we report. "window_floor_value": 3.657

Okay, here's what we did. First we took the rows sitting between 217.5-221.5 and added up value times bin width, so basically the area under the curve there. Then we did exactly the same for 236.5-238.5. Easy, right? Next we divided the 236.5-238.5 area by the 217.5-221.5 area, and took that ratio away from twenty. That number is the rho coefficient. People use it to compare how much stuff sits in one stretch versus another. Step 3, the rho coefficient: 19.3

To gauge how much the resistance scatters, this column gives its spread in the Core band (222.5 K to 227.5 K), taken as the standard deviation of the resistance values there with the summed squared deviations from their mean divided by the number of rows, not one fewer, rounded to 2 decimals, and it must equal 0.31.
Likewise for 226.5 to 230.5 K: 0.13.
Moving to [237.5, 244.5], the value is 0.31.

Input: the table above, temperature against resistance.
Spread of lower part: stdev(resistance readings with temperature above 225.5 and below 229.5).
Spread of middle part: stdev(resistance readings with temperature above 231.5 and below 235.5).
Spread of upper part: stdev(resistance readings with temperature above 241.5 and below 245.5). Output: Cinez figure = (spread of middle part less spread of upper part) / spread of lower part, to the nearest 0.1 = -1.4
